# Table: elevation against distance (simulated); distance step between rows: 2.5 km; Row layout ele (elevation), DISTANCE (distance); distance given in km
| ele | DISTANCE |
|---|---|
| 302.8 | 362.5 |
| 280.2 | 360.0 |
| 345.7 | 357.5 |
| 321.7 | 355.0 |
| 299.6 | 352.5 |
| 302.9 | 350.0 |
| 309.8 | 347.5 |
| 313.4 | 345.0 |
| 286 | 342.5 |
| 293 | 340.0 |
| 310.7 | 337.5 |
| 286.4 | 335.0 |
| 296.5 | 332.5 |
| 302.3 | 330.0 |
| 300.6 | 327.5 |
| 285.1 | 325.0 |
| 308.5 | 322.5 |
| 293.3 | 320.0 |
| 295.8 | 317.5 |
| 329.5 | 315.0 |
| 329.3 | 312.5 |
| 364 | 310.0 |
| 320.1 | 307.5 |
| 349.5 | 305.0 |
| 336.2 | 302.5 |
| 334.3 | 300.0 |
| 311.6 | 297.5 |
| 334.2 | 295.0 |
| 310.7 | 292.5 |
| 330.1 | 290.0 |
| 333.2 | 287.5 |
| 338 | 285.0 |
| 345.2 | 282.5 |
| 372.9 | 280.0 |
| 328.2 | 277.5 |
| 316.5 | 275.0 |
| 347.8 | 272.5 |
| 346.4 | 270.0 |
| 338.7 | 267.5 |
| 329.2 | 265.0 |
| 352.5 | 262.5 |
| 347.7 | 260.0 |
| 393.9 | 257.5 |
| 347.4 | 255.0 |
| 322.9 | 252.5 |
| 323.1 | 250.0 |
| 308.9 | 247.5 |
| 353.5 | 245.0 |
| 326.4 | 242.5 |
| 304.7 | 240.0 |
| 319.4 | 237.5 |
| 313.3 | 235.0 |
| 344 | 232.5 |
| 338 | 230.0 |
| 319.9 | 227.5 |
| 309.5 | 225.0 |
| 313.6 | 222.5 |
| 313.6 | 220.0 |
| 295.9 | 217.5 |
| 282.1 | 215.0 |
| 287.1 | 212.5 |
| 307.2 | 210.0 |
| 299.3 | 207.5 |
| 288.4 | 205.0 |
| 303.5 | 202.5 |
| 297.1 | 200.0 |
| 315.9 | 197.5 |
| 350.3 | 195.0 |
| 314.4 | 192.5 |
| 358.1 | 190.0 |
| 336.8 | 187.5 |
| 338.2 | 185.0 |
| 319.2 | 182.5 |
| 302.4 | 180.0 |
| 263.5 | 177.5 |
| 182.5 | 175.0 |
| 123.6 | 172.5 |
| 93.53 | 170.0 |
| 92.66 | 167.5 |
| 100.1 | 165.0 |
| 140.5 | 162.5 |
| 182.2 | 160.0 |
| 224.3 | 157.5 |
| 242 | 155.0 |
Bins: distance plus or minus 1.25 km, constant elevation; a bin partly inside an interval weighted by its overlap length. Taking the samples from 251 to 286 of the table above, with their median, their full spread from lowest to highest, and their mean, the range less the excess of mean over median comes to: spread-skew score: 78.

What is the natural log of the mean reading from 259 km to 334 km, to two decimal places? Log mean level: 5.79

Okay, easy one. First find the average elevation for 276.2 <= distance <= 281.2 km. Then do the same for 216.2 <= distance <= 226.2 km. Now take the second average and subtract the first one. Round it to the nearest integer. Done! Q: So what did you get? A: -42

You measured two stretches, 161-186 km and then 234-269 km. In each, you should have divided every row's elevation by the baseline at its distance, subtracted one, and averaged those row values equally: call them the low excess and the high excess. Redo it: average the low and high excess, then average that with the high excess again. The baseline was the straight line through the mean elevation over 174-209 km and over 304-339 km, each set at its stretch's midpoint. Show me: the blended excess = -0.03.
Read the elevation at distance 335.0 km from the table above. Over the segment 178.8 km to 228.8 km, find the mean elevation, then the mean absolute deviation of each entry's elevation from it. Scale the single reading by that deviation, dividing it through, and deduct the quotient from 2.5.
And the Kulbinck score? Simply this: -16.1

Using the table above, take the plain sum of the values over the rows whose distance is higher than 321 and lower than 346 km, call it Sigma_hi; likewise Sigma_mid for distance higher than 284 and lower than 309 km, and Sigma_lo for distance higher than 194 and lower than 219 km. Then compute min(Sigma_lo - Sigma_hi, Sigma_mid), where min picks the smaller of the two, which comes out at 44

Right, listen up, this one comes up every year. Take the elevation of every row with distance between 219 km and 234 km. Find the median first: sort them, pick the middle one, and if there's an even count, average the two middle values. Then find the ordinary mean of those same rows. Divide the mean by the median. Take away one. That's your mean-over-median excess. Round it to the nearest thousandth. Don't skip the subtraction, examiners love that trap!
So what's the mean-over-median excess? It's 0.020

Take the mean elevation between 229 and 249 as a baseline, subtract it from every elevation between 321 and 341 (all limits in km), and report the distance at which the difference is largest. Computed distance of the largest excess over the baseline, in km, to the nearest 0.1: 337.5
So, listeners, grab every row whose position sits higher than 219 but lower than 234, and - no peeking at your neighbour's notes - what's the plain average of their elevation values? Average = 323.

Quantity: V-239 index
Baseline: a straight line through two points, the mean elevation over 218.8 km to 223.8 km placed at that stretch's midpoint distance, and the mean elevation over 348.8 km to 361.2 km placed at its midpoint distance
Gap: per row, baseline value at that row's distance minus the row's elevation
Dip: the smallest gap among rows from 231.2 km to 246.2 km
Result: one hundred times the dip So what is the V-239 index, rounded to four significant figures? -4054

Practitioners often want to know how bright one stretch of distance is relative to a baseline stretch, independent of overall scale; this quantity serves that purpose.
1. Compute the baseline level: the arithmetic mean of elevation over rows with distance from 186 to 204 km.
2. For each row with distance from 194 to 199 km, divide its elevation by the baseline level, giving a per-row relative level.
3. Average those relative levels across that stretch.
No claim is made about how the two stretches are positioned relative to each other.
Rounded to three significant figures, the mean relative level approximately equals 1.02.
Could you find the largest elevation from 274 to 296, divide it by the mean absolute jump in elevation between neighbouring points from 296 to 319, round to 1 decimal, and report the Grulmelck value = 16.6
